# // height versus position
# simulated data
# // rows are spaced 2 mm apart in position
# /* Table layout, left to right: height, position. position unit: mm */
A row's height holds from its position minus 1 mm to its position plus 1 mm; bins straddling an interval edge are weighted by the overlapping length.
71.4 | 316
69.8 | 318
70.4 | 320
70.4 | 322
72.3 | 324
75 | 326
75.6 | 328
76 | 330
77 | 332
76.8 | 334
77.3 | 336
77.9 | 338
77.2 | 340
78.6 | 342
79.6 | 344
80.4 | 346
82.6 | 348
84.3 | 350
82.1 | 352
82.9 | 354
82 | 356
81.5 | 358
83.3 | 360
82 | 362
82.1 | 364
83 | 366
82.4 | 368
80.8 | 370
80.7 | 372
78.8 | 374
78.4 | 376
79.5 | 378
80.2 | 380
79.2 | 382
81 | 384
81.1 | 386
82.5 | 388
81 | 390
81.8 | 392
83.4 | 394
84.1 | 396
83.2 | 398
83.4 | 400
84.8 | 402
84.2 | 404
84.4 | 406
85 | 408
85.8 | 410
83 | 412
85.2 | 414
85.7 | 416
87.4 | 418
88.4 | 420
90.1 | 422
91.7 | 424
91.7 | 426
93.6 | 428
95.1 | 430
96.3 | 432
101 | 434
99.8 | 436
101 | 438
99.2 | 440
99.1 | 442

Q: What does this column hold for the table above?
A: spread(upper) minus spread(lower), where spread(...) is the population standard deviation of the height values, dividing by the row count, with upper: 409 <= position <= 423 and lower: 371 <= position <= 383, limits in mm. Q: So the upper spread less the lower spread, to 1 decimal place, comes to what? 1.4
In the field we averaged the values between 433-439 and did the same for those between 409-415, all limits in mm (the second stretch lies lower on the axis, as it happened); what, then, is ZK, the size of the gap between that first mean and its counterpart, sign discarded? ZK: 16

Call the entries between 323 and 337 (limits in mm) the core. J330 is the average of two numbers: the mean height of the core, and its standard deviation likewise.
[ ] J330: 38.7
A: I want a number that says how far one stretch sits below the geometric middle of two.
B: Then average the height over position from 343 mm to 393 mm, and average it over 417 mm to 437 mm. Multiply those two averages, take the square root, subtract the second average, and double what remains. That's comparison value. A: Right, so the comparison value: -13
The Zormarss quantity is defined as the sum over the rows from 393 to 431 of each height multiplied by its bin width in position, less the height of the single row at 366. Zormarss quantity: 3217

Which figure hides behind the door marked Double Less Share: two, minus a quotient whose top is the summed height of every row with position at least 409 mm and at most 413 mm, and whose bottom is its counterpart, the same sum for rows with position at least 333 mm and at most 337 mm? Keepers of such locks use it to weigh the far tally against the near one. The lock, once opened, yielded 0.90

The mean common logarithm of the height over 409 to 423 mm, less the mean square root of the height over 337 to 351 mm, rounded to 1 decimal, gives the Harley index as -7.0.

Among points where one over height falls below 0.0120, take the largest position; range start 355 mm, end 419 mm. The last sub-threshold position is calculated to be 418 mm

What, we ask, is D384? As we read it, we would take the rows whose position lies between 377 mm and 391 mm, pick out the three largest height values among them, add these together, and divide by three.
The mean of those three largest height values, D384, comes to 82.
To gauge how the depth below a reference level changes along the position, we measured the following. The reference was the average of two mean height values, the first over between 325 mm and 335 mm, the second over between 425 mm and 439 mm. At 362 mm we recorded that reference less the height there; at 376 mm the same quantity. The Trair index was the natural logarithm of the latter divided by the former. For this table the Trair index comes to 0.6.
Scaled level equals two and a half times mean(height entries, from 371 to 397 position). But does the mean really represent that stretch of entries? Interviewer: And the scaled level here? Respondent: 202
